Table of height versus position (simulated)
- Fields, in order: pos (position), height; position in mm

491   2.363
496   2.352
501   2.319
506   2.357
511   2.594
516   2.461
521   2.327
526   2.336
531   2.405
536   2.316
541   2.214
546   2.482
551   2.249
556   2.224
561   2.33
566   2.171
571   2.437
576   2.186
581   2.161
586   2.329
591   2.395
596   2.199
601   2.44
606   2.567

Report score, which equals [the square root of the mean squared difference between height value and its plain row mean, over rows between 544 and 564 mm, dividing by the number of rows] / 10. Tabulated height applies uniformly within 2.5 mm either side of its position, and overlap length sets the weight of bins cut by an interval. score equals 0.0101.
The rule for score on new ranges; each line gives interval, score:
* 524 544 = 0.0068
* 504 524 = 0.0105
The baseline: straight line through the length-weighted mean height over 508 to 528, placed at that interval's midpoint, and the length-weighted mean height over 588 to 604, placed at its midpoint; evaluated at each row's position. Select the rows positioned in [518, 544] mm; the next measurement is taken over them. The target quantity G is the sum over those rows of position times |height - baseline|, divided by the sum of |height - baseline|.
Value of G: 533.0 mm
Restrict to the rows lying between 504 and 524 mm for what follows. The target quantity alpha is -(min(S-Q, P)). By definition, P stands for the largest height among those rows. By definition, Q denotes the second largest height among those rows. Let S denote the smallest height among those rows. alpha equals 0.134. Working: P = 2.594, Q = 2.461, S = 2.327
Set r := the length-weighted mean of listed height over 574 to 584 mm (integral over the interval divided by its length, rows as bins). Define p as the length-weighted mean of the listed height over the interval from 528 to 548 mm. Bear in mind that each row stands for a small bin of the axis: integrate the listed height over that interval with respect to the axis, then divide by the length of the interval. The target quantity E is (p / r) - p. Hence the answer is -1.27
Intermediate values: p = 2.35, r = 2.18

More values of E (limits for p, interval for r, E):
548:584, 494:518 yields -1.32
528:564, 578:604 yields -1.31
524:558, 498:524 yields -1.36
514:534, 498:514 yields -1.40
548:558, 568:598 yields -1.26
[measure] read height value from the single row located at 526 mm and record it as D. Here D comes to 2.336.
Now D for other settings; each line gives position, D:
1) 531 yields 2.405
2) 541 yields 2.214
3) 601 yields 2.44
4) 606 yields 2.567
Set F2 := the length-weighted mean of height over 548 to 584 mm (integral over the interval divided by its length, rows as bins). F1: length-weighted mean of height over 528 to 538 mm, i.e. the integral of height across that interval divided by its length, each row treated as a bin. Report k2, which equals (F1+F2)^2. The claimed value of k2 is 21.3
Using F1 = 2.36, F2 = 2.26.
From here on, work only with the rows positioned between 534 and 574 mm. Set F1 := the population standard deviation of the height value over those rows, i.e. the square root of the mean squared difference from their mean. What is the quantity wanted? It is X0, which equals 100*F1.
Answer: 10.33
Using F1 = 0.103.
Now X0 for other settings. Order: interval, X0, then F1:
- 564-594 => 11.19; 0.112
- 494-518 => 10.07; 0.101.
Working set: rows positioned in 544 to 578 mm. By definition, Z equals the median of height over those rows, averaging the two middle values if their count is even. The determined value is 2.25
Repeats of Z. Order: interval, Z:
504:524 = 2.41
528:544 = 2.32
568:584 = 2.19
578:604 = 2.33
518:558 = 2.32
